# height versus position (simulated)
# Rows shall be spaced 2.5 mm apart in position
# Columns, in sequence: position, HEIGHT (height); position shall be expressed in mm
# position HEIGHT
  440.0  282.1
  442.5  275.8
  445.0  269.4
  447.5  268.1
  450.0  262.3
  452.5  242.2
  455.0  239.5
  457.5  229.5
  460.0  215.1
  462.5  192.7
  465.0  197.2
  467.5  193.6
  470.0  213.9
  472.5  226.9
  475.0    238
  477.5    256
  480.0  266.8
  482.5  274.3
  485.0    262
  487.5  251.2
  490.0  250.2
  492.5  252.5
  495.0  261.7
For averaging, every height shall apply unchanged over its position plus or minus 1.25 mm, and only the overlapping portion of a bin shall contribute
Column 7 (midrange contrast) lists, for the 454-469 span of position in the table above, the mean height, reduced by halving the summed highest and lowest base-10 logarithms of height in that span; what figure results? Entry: 209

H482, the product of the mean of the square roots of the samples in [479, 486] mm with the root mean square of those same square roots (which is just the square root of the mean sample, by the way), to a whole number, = 268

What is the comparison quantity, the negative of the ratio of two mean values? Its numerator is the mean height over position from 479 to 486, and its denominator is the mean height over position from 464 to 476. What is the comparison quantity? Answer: -1.3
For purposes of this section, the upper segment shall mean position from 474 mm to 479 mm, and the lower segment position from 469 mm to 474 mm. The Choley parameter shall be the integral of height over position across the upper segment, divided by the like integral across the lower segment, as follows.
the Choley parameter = 1.12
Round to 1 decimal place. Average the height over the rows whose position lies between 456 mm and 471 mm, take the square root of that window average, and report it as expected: 14.4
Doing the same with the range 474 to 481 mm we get 15.9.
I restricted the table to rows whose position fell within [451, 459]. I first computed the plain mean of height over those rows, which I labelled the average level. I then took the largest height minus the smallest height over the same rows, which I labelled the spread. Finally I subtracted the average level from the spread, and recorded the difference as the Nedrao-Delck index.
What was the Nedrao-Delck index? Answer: -224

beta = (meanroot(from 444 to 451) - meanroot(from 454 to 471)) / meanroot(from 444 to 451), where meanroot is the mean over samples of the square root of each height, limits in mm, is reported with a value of 0.11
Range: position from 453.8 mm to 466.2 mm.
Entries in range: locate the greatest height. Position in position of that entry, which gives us 455.0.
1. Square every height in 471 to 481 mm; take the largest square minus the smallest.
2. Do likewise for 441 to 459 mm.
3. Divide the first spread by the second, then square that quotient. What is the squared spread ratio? 0.71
